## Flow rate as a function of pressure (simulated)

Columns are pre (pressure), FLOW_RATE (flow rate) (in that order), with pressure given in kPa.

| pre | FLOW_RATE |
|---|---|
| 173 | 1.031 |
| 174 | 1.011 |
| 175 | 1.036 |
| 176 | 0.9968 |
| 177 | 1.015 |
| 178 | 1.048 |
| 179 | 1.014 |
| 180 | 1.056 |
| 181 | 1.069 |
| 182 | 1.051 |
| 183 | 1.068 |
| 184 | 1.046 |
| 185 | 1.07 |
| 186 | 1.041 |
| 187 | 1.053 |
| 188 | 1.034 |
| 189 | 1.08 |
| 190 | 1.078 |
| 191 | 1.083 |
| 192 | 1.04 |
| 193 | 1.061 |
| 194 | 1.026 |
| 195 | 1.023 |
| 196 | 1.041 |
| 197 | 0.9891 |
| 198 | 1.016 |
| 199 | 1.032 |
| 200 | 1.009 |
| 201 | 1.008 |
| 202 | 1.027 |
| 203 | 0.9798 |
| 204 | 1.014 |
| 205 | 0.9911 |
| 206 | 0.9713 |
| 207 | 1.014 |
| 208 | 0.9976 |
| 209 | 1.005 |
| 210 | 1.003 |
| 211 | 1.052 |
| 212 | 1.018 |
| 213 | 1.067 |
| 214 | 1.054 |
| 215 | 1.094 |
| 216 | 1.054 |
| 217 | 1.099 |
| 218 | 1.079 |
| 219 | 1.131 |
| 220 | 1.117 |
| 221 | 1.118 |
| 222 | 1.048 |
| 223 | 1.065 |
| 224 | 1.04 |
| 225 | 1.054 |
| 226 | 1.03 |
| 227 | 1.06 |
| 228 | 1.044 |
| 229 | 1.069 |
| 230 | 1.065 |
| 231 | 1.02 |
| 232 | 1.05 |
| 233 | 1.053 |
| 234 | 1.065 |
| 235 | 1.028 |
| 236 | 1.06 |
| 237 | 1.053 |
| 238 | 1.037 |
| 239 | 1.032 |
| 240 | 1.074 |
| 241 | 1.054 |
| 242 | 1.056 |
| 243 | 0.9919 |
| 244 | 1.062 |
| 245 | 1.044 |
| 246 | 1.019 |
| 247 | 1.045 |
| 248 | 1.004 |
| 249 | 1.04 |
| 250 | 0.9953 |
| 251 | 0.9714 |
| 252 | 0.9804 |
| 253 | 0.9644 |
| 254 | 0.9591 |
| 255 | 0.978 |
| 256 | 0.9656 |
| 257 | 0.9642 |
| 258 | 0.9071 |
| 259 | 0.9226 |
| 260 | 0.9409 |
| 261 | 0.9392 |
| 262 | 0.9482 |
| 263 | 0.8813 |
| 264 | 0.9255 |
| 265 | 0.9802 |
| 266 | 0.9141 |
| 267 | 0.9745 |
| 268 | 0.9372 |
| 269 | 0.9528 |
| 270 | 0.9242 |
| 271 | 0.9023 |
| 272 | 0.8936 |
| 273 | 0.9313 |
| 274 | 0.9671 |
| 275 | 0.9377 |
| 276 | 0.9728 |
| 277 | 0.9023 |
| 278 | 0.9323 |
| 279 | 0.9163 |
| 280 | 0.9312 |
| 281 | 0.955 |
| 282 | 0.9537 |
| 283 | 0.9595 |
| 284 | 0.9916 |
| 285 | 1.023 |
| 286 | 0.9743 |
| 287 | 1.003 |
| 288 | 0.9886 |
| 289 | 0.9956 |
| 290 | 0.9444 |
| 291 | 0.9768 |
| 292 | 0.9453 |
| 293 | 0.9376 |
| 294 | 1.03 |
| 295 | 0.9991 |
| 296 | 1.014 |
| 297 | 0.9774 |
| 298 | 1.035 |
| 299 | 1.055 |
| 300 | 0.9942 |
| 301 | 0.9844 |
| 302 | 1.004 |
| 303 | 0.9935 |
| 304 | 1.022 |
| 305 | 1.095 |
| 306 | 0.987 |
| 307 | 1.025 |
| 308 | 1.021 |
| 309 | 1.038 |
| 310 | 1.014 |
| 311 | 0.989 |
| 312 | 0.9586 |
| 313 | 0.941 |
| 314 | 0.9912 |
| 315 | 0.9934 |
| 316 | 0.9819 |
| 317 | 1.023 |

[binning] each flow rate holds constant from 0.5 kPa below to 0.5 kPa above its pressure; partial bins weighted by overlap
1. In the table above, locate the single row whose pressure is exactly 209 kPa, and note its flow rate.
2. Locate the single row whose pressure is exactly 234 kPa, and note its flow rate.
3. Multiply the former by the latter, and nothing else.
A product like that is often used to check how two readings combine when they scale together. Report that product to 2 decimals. 1.07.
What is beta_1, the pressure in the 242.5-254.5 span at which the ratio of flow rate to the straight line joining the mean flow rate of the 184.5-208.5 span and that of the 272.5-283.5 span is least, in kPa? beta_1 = 254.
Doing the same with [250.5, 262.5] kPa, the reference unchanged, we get 258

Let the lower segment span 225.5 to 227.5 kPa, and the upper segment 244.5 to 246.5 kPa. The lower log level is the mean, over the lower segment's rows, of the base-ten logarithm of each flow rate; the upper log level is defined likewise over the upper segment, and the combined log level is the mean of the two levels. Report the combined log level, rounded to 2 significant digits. 0.016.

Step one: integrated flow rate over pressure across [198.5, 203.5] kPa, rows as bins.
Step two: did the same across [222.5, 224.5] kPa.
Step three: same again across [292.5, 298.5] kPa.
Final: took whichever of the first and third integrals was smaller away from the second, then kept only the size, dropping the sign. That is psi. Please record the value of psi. 3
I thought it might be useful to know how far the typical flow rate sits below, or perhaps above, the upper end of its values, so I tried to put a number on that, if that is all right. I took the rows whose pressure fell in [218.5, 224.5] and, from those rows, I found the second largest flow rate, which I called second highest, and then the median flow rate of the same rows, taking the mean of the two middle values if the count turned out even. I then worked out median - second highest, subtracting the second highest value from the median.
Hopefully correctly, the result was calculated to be -0.027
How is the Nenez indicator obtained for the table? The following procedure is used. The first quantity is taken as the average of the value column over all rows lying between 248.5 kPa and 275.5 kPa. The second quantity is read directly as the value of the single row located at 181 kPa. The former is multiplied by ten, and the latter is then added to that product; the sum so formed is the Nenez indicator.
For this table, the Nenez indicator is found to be 10.5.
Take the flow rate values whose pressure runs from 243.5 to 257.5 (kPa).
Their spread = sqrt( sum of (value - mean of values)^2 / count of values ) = 0.0347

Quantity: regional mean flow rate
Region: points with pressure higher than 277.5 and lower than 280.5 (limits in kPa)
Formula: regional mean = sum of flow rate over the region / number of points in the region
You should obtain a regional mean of 0.927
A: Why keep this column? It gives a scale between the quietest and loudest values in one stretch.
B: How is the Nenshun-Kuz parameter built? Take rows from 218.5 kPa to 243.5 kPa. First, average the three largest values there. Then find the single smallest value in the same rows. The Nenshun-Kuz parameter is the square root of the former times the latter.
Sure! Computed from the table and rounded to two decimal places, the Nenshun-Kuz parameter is 1.05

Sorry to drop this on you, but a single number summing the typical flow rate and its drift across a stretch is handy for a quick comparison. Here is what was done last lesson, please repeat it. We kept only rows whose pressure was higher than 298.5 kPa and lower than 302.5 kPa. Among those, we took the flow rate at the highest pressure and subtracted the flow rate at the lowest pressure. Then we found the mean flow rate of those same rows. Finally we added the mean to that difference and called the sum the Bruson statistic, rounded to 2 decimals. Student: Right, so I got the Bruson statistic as 0.96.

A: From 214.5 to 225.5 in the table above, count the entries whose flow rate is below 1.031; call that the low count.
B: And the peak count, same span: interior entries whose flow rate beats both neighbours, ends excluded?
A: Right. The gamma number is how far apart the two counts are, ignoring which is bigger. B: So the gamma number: 4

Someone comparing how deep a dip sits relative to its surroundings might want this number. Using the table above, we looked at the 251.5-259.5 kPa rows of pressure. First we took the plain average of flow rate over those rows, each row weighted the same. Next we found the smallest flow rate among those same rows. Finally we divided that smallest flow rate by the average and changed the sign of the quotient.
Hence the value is -0.950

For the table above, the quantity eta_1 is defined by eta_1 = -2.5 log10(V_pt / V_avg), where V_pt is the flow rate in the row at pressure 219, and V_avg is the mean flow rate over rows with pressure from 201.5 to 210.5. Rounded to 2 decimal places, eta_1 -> -0.13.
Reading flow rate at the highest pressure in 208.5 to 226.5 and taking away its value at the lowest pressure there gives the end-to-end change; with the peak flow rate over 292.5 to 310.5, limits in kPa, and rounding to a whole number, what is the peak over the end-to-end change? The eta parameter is 44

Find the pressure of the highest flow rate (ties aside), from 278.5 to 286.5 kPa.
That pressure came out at 285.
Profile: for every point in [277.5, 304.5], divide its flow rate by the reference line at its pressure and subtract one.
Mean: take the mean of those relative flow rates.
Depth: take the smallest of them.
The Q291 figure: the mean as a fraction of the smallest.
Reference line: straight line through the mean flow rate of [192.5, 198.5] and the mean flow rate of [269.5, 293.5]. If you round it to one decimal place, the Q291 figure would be -1.0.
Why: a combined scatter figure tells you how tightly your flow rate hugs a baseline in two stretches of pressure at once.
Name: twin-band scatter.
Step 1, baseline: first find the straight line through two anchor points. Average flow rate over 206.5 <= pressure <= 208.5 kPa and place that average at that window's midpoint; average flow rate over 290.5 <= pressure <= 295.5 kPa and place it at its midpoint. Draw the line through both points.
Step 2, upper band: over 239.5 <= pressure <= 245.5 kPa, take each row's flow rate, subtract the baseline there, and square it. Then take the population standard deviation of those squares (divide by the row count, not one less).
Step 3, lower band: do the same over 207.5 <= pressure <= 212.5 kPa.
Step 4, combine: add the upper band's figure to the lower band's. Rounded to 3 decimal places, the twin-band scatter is 0.003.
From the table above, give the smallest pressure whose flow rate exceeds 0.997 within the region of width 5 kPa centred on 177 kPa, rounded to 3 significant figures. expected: 175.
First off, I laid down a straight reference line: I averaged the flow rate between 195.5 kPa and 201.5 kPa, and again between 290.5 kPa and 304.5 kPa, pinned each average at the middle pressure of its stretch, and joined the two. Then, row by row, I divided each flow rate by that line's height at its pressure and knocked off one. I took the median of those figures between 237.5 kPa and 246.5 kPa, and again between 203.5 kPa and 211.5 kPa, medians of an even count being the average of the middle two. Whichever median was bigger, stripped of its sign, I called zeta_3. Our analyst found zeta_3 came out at 0.036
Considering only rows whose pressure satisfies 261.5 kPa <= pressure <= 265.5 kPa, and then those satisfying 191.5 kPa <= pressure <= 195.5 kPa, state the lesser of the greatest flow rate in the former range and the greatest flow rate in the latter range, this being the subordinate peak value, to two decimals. 0.98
